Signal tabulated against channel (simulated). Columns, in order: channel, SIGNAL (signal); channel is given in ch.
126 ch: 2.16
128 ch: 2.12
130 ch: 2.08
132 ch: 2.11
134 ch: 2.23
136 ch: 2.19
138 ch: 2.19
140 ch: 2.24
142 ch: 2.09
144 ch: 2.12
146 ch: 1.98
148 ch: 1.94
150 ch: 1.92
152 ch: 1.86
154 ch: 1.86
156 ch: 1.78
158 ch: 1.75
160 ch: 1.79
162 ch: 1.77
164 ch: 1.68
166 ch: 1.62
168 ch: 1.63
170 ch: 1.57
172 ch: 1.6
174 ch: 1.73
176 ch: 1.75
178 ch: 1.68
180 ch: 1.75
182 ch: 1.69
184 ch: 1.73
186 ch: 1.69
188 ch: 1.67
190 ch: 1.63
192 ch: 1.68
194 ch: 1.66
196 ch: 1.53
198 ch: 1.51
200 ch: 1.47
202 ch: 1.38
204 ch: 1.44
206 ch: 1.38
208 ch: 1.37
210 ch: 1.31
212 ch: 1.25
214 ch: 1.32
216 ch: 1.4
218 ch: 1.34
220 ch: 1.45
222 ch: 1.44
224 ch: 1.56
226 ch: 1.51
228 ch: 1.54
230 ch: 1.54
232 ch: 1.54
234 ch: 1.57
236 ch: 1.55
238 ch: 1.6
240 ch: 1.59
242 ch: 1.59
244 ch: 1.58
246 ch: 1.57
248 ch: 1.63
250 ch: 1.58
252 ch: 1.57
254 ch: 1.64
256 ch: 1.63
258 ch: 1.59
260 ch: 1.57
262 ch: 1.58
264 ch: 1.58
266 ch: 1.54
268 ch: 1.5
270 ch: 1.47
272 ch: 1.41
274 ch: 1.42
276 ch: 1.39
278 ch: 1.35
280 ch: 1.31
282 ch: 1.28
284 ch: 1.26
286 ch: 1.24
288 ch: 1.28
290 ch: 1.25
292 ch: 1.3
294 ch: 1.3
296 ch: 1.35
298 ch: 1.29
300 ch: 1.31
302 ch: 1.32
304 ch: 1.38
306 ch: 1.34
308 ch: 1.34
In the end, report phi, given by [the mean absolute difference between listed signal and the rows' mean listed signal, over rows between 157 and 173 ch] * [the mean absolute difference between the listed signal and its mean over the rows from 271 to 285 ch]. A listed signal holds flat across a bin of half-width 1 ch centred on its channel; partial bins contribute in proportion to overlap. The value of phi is 0.004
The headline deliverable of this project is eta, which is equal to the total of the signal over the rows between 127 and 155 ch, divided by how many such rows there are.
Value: 2.1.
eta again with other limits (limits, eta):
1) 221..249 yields 1.6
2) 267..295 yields 1.3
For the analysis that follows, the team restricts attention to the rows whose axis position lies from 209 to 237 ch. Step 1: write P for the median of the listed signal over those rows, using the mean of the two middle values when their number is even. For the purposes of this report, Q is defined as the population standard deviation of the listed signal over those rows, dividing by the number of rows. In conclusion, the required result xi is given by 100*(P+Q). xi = 159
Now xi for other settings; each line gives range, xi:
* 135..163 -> 210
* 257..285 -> 156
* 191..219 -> 151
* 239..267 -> 161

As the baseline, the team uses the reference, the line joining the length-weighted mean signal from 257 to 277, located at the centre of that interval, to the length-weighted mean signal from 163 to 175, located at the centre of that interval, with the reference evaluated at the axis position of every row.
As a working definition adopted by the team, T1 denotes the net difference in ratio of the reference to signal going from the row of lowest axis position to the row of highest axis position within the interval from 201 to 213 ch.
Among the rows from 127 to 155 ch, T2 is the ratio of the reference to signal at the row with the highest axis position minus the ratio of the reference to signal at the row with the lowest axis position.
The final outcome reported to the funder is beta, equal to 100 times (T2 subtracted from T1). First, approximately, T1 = 0.1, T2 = 0.09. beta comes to 2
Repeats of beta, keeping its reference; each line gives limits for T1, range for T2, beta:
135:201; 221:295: 28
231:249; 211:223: 11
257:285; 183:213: -11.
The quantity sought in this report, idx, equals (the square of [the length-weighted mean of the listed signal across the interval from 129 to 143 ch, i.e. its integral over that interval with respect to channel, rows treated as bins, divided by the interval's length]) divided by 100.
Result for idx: 0.047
